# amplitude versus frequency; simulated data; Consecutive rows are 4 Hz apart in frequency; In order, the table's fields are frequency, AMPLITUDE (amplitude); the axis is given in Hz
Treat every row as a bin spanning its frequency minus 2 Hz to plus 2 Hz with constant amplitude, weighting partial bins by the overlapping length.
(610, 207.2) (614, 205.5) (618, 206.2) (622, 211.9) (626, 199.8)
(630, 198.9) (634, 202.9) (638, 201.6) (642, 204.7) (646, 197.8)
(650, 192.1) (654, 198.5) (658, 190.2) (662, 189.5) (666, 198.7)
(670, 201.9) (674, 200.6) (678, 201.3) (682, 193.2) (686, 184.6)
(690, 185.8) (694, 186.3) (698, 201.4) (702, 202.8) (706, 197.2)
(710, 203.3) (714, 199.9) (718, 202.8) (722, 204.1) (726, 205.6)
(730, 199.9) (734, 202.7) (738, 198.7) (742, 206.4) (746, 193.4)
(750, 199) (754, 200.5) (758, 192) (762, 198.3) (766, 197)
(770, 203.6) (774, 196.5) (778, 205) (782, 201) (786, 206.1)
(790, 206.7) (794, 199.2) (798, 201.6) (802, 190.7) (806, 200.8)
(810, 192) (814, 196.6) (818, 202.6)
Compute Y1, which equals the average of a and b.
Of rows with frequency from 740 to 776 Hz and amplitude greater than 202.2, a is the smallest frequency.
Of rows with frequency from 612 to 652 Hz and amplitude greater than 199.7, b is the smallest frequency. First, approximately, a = 742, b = 614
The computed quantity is 678 Hz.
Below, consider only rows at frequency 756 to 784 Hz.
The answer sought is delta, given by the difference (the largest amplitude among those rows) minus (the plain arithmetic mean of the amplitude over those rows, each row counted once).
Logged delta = 6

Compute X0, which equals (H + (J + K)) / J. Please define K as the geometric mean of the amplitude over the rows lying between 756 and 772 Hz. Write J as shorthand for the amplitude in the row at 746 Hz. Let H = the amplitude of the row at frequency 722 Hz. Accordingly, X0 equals 3.08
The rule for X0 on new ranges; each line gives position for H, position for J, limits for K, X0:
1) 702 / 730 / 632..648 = 3.02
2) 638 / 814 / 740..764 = 3.03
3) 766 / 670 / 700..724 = 2.97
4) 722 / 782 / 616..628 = 3.04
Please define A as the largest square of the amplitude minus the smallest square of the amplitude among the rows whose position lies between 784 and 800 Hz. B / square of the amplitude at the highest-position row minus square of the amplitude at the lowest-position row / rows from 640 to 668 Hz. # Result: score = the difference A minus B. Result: 5465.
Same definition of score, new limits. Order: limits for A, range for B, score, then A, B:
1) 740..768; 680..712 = 1732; 5737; 4005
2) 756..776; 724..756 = 6660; 4589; -2071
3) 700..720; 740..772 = 3591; 2443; -1148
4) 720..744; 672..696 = 8652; 3119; -5533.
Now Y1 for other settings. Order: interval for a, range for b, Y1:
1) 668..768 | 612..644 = 658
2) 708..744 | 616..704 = 664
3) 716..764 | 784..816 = 752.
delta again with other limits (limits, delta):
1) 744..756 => 3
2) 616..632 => 8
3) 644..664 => 5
